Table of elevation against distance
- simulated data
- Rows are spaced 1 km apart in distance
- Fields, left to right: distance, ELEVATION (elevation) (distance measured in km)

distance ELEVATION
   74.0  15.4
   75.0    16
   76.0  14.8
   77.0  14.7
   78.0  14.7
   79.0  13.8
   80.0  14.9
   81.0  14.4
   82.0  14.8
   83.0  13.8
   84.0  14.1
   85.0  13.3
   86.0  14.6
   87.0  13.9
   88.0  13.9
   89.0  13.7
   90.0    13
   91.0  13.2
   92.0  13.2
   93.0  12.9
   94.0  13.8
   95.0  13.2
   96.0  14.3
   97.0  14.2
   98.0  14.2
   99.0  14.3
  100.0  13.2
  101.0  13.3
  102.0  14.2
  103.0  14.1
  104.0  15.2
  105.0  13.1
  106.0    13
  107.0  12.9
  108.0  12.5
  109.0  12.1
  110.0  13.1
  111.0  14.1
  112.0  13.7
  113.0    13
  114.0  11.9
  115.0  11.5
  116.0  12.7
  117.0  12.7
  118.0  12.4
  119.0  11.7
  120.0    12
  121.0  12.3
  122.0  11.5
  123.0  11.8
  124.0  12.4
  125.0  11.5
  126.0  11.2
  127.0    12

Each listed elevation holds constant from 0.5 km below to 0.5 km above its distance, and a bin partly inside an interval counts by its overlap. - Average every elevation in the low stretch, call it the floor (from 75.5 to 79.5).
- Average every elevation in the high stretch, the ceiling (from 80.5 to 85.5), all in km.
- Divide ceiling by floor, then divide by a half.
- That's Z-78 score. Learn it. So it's 1.94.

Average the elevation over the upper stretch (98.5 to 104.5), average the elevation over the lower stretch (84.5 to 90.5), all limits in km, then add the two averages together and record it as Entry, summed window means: 27.8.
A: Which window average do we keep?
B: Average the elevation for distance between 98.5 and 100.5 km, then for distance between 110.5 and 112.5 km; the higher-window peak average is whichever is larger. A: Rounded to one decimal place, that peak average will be 13.9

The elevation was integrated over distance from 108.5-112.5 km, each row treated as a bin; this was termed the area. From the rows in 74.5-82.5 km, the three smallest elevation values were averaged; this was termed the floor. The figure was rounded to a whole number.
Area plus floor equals 67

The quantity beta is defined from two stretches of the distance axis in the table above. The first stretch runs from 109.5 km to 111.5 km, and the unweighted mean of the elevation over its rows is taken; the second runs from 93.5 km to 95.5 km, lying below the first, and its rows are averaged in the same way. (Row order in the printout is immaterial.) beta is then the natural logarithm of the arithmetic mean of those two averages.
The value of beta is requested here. 2.61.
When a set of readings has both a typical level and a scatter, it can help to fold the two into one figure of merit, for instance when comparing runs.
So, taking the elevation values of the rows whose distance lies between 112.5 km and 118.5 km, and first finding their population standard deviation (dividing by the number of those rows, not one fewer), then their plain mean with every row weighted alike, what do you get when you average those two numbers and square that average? 41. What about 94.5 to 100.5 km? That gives 52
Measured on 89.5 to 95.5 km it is 46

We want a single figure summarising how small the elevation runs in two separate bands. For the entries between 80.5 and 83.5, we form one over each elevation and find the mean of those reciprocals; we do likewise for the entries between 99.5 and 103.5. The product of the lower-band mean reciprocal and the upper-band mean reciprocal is 0.0051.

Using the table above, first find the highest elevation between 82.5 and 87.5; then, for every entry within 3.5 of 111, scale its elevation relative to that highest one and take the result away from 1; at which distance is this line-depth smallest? 111.0 km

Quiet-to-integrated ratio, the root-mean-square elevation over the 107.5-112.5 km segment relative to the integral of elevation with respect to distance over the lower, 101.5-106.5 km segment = 0.189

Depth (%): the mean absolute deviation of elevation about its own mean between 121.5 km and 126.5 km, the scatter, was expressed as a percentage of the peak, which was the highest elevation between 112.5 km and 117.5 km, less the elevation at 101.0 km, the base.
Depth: -112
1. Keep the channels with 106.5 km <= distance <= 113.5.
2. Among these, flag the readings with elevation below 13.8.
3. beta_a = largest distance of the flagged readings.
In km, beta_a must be 113.0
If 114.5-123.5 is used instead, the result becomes 123.0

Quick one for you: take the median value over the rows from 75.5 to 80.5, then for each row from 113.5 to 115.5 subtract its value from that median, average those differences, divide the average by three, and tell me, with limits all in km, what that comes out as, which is 1.0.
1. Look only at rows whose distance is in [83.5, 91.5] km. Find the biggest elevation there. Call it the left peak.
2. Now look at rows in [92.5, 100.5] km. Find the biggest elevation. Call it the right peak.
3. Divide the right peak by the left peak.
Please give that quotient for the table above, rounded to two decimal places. 0.98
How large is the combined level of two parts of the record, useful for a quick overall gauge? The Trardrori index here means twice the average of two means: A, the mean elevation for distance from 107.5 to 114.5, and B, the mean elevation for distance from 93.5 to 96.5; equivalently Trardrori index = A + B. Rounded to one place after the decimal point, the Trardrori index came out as 26.7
